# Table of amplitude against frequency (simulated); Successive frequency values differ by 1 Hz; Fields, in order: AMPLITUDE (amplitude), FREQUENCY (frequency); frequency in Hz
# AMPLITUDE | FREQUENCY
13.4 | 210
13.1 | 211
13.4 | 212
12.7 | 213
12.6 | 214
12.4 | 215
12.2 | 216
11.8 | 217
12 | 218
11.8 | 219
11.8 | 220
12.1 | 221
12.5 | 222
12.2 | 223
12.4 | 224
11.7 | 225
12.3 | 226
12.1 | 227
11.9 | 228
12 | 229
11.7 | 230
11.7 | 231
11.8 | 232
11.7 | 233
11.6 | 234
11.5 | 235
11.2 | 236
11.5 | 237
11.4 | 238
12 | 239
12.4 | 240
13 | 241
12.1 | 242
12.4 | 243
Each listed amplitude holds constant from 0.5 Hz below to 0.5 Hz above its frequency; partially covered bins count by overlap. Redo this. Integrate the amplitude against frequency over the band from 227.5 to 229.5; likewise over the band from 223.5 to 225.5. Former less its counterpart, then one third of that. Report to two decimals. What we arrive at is -0.07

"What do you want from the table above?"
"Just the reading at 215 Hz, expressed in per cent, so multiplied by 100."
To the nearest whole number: 1240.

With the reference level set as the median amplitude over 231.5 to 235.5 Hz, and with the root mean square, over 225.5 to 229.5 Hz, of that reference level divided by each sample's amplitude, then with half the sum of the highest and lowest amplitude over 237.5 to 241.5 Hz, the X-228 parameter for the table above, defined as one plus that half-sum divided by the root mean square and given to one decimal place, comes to 13.6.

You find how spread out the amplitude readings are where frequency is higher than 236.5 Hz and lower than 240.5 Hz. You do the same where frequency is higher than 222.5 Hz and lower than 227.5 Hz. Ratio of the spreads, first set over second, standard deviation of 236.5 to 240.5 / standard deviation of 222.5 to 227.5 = 1.7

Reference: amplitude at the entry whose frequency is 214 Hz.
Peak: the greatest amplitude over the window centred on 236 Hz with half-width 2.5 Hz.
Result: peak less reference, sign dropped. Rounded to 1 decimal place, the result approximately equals 1.0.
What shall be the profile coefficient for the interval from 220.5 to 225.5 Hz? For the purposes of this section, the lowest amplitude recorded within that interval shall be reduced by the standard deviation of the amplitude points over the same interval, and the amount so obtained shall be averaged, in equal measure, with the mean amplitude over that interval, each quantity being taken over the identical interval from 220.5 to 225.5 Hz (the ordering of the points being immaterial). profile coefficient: 11.8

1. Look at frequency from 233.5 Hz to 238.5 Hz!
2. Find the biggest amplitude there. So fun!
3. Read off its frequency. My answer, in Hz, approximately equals 234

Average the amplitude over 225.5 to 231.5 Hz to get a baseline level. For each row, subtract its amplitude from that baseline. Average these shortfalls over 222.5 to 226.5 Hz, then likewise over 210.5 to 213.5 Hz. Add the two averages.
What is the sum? -1.3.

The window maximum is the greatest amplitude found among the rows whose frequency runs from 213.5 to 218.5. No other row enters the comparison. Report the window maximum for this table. 12.6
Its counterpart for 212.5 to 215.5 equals 12.7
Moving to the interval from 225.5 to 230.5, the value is 12.3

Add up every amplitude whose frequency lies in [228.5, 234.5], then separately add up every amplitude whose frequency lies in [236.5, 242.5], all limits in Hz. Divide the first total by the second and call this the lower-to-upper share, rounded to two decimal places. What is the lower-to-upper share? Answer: 0.97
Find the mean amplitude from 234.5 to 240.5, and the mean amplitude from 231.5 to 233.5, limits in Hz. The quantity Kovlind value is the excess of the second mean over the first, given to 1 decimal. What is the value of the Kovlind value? 0.1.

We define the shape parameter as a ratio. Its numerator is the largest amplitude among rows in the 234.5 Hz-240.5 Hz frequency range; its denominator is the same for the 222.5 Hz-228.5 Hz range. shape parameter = 1.00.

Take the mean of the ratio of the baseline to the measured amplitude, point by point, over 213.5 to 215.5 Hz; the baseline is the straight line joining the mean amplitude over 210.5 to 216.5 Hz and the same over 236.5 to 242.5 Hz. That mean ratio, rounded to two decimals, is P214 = 1.02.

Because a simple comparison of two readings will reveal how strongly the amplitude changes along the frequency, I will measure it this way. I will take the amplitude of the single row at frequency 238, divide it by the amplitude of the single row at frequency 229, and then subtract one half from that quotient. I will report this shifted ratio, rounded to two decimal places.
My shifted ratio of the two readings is 0.45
